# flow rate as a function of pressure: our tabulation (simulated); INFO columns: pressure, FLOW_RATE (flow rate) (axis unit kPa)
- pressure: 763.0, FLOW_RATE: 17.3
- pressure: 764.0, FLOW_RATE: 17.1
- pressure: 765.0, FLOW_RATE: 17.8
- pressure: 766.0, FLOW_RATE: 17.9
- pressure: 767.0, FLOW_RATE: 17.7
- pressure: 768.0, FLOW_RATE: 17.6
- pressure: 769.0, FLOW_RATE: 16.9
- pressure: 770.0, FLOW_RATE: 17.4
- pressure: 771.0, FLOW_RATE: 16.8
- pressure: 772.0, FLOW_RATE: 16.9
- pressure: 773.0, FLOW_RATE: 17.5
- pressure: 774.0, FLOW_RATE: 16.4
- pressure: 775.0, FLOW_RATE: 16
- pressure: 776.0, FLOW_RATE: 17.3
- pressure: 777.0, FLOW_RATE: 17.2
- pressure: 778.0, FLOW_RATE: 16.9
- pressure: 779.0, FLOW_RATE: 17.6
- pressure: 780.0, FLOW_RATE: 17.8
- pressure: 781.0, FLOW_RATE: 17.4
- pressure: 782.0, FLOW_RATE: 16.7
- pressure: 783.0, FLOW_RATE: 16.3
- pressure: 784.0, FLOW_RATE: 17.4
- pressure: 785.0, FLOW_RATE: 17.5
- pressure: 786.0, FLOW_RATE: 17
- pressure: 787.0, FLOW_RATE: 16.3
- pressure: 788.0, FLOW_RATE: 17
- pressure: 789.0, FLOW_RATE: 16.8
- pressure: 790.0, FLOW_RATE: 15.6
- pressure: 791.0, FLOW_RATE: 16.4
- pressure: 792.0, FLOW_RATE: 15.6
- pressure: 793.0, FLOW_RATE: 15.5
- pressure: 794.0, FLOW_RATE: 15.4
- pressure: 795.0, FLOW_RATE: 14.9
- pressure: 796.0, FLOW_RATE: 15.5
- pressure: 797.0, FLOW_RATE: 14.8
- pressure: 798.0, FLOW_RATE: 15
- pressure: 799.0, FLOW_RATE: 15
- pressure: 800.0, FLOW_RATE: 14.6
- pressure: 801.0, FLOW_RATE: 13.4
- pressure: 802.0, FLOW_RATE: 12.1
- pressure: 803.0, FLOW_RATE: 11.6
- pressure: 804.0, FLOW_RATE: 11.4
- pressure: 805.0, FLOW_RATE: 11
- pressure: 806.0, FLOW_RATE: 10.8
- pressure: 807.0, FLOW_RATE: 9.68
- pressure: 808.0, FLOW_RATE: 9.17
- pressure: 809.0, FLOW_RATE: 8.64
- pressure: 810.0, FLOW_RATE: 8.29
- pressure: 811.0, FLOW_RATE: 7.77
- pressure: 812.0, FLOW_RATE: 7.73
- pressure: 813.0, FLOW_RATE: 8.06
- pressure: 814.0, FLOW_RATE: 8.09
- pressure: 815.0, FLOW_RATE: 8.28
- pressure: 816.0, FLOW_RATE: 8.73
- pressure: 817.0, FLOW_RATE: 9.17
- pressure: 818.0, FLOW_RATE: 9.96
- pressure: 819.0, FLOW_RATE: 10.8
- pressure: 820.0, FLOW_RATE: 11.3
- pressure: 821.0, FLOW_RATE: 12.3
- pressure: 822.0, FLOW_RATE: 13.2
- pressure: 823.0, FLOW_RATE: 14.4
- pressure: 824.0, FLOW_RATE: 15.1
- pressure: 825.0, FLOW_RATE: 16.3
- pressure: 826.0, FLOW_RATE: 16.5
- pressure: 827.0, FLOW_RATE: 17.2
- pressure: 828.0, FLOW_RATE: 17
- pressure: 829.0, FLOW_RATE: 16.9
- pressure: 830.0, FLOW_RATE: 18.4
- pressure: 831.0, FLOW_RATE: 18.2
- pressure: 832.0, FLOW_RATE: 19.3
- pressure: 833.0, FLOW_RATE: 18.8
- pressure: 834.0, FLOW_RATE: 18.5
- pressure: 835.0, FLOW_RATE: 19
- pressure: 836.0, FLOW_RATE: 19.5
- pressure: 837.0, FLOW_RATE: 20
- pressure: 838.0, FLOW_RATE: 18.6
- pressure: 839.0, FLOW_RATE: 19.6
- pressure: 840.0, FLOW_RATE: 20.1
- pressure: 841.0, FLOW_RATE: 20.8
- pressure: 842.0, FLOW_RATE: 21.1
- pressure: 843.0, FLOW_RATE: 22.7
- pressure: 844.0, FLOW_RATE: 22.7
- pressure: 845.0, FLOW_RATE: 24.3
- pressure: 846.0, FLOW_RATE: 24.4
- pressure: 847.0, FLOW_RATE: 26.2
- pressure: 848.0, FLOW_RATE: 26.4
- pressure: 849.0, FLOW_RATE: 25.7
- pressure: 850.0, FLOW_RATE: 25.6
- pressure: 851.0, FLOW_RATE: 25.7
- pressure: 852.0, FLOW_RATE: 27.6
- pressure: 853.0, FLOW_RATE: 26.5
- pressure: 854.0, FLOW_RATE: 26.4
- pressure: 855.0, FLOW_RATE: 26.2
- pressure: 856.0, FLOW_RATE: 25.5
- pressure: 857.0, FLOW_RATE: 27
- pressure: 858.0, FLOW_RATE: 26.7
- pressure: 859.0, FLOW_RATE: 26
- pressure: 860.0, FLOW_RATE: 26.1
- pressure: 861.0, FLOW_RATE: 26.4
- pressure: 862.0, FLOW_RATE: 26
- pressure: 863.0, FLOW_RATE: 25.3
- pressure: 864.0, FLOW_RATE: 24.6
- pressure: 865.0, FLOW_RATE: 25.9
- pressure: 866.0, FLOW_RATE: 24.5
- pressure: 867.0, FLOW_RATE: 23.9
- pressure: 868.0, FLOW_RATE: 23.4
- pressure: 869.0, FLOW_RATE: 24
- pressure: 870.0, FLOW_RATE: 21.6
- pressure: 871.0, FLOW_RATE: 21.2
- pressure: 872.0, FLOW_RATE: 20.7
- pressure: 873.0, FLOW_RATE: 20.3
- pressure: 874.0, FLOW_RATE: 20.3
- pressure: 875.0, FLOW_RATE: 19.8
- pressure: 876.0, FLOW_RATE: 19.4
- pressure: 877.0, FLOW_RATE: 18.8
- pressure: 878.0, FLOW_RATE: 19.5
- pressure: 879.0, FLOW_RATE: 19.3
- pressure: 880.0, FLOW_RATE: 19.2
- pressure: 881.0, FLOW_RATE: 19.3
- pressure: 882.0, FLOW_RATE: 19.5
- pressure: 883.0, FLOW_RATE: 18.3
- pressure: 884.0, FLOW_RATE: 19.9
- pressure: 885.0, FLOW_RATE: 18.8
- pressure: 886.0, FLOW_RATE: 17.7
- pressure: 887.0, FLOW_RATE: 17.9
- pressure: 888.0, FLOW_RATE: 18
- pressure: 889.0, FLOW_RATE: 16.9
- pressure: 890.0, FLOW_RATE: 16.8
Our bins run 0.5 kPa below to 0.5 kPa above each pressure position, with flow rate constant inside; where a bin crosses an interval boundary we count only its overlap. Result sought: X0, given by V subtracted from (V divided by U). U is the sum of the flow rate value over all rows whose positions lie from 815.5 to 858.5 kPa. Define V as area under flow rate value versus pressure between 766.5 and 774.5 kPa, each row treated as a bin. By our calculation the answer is -137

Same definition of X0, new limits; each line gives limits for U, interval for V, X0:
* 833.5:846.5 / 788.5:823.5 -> -419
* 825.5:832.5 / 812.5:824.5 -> -128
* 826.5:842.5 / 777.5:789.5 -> -204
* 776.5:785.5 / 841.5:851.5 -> -243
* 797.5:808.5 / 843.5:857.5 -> -358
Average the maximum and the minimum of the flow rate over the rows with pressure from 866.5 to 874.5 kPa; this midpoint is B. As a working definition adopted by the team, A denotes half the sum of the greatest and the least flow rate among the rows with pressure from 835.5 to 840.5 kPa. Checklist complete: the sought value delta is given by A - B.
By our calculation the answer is -3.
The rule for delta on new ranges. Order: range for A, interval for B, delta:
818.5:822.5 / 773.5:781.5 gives -5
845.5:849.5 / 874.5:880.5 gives 6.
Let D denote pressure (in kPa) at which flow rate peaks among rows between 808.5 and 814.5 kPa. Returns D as 809.0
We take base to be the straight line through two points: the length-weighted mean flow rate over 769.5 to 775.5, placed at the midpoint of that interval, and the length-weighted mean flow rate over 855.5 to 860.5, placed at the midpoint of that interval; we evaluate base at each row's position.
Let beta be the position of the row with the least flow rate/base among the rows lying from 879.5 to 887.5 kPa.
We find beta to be 886.0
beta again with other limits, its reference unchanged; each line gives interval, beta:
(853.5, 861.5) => 856.0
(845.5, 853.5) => 846.0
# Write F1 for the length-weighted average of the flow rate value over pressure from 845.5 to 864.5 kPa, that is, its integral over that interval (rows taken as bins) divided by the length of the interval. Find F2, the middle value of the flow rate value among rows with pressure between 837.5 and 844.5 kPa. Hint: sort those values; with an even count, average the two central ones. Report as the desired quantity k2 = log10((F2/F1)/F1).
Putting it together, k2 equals -1.51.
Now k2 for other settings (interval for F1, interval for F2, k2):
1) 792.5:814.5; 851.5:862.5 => -0.72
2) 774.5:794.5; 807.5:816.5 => -1.53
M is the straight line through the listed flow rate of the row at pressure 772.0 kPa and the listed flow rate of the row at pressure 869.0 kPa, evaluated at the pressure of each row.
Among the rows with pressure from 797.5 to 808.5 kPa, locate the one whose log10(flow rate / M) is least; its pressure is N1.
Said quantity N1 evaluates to 808.0 kPa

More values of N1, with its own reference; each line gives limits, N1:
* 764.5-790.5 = 790.0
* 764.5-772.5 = 771.0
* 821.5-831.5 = 822.0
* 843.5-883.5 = 883.0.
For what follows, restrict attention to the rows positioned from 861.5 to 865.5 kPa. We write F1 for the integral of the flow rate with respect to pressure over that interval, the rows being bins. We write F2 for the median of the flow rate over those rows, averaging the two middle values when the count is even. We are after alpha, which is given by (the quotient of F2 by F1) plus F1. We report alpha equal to 102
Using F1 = 102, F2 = 26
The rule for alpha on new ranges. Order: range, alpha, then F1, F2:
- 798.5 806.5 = 100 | 100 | 12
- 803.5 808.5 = 52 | 52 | 11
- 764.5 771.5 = 122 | 122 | 18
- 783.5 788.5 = 85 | 85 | 17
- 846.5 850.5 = 104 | 104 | 26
